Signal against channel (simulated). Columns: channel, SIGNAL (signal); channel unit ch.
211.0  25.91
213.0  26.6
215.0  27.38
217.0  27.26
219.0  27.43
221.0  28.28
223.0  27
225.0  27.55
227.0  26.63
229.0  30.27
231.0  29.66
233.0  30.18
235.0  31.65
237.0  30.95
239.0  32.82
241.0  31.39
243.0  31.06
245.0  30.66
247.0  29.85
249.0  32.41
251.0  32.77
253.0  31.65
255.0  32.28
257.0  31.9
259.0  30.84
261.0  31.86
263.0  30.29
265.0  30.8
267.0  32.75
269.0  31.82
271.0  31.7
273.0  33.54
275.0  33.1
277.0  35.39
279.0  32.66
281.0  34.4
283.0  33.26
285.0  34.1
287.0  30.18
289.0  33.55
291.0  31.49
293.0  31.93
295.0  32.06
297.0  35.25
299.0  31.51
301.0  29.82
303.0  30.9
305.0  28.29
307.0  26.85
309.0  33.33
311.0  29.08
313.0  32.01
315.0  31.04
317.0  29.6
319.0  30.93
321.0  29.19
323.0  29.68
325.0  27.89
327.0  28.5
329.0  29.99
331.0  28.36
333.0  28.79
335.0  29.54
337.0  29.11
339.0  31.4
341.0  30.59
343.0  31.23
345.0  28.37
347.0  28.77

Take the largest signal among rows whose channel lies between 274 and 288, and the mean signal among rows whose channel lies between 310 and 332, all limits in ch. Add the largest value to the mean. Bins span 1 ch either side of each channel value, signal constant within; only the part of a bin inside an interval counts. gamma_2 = 65.1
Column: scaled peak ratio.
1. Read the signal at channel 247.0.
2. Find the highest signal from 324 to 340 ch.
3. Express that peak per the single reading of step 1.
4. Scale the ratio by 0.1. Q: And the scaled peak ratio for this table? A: 0.105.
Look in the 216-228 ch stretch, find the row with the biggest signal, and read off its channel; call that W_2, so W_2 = 221.0 ch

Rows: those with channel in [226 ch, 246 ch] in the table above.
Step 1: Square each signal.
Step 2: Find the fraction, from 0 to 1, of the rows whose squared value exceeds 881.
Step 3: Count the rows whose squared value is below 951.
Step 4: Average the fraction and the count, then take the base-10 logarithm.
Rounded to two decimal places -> 0.46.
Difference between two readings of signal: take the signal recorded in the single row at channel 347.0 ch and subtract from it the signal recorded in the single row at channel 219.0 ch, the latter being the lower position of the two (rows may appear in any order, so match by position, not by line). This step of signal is 1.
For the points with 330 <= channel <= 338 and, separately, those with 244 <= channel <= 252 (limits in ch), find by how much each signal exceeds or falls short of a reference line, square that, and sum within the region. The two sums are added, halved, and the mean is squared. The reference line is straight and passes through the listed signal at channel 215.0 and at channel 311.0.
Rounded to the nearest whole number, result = 761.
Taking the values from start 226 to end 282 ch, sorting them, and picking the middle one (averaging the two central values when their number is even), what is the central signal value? 31.7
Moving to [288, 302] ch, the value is 31.9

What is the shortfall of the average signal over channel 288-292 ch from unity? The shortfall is -31.5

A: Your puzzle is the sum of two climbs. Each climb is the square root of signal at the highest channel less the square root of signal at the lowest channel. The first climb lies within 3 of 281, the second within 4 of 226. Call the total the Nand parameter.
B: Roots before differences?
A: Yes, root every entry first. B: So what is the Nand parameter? 0.36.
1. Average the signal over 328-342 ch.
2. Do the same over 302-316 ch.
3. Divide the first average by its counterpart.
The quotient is 0.98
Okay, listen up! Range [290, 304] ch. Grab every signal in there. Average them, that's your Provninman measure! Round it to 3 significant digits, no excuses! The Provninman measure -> 31.9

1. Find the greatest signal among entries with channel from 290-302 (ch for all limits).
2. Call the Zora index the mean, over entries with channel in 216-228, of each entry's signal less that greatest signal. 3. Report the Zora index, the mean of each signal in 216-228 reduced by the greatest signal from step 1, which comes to -7.9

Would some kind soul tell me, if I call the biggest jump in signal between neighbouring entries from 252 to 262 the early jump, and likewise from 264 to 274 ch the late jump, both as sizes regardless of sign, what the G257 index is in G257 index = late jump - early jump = 0.9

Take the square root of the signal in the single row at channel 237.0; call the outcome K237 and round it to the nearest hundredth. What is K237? 5.56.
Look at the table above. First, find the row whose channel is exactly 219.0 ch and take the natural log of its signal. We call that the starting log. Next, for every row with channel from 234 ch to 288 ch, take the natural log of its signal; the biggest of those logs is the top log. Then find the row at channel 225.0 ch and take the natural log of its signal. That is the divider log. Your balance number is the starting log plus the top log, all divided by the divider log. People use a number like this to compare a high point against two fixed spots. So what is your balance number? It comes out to 2.07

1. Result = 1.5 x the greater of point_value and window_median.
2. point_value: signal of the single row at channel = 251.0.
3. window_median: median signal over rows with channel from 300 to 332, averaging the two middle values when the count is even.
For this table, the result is 49.2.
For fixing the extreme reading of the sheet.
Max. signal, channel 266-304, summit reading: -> 35.39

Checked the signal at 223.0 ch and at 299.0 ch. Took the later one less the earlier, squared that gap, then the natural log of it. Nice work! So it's 3.01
